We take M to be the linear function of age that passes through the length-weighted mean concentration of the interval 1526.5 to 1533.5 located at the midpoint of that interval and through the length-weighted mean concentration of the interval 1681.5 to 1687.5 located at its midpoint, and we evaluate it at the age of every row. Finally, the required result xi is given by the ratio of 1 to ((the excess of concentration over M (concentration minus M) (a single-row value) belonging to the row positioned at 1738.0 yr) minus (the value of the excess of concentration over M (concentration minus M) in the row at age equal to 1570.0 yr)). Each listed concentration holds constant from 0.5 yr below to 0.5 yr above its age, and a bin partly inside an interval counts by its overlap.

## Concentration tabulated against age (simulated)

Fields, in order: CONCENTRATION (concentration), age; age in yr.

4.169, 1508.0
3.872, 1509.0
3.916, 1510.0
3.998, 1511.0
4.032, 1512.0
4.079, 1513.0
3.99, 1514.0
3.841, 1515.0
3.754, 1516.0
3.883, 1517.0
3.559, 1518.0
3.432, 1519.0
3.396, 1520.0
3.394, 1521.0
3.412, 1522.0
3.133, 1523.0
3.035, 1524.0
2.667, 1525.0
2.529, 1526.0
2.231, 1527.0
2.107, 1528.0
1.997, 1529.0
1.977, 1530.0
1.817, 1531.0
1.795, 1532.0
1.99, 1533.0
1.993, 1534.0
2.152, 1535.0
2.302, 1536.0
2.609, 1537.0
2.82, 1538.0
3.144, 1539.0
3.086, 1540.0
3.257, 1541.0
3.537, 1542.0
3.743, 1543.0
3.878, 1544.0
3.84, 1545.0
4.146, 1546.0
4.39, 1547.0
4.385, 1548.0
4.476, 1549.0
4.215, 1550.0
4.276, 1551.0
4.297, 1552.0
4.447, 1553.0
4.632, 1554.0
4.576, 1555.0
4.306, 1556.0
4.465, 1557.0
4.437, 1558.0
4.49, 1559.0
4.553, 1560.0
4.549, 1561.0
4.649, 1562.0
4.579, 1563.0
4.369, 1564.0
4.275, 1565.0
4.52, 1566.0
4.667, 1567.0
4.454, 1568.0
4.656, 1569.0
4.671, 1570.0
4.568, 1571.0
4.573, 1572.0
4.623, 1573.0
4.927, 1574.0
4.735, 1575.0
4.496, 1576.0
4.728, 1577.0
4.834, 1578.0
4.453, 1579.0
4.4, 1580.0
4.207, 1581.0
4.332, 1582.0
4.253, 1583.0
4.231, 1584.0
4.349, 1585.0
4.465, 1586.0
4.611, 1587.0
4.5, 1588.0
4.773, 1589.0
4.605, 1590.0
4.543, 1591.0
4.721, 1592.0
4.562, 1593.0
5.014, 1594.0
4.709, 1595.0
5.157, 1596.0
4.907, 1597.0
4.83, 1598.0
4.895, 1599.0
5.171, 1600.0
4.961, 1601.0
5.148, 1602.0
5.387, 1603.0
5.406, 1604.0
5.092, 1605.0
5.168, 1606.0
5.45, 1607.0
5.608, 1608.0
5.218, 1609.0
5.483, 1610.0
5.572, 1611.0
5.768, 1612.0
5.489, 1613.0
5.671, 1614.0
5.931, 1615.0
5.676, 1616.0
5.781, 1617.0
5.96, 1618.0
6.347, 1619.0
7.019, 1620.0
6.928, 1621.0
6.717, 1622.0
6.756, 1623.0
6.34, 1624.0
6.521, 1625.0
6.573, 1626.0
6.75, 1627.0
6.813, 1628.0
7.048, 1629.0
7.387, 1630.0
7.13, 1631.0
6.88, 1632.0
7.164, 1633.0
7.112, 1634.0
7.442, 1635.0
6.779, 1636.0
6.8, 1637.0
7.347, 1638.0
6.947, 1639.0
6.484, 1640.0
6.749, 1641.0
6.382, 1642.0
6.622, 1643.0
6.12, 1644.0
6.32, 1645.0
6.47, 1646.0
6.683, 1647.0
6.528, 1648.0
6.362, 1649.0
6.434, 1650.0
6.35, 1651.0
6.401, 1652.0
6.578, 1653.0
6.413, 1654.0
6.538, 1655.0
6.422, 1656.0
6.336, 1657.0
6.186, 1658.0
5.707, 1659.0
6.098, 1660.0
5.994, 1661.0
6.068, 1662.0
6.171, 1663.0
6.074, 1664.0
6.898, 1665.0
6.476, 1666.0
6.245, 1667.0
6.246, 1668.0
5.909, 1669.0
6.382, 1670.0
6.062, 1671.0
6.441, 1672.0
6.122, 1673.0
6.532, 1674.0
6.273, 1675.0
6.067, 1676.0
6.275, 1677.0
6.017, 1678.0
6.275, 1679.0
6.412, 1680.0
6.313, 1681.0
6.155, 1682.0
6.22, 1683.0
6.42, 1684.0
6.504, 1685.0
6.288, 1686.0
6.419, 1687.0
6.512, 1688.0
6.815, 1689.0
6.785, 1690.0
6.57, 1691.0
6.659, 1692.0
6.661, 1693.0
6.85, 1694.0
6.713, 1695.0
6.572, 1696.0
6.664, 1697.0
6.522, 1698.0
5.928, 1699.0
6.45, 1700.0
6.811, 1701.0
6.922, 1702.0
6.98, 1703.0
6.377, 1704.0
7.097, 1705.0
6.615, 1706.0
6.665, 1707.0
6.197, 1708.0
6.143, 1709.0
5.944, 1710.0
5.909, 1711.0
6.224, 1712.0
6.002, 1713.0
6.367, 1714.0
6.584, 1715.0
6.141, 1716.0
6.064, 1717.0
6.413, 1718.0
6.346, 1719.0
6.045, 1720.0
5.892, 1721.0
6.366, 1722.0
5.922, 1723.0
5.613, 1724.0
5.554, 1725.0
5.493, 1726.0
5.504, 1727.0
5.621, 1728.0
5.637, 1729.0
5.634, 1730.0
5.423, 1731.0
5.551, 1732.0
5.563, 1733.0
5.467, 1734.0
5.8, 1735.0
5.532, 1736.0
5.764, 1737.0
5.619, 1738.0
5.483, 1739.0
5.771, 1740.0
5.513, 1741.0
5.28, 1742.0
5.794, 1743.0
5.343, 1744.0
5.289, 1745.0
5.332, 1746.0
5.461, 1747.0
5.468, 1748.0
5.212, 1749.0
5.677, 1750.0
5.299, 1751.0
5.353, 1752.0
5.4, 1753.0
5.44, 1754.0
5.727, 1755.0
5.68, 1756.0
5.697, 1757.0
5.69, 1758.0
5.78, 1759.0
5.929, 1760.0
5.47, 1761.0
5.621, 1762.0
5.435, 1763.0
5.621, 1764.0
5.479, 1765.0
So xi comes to -0.26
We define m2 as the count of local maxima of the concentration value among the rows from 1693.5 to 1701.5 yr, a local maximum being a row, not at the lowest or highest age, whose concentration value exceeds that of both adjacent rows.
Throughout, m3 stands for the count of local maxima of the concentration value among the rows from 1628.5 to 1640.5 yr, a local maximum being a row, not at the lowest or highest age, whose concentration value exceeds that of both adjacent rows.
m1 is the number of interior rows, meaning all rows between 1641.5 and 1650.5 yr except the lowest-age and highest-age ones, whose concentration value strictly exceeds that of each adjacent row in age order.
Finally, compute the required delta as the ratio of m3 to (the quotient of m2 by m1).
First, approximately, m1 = 2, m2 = 1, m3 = 4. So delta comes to 8.00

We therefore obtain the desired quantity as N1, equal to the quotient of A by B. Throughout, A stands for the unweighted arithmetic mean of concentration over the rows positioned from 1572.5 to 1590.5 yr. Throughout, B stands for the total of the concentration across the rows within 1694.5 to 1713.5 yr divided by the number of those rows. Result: 0.70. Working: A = 4.5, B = 6.5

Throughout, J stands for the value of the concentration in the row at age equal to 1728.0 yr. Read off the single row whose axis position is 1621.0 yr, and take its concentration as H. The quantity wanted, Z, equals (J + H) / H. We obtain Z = 1.81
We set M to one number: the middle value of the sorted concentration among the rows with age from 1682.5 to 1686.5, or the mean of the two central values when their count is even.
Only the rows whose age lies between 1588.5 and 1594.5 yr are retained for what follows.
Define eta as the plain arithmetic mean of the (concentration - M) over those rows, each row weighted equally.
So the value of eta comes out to -1.7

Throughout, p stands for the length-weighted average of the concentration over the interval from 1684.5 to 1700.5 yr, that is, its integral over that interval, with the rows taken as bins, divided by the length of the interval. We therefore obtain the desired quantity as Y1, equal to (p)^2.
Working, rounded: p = 6.6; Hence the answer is 43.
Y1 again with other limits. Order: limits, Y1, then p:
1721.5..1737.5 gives 32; 5.7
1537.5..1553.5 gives 15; 3.9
